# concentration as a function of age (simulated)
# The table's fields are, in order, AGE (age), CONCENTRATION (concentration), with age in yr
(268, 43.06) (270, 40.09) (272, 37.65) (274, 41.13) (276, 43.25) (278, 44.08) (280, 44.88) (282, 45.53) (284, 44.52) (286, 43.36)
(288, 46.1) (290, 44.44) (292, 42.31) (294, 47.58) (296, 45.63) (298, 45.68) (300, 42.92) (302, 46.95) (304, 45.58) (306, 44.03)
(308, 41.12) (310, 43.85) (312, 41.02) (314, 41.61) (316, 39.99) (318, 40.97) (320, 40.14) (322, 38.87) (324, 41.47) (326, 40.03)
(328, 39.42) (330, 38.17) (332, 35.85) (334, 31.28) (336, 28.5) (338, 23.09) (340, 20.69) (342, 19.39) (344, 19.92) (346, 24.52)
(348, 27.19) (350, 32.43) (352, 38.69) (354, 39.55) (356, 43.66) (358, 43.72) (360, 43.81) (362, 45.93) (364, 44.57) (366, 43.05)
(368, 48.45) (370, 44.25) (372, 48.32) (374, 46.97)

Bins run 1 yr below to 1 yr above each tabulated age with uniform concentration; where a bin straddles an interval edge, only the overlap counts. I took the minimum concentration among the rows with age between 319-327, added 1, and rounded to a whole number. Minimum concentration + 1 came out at 40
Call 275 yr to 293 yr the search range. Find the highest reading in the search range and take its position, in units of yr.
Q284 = 288 yr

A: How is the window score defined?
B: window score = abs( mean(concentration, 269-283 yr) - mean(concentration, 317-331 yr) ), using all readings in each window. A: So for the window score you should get 2.5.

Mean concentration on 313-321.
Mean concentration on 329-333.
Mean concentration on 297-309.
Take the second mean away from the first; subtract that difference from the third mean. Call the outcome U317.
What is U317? 41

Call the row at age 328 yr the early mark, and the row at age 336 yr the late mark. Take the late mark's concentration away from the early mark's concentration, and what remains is 11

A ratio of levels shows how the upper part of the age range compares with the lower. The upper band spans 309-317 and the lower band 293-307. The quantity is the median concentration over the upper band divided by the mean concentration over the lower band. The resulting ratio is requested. 0.91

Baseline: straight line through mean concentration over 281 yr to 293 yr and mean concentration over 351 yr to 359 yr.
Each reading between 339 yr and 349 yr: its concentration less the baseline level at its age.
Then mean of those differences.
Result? -19.5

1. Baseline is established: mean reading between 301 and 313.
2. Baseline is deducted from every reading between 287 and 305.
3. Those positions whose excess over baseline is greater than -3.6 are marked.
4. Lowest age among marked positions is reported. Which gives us 288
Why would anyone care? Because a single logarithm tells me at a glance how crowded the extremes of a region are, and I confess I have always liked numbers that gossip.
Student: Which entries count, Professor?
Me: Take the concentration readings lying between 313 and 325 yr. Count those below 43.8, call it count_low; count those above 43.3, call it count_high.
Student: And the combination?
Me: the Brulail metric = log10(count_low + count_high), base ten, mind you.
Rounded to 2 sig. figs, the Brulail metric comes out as 0.78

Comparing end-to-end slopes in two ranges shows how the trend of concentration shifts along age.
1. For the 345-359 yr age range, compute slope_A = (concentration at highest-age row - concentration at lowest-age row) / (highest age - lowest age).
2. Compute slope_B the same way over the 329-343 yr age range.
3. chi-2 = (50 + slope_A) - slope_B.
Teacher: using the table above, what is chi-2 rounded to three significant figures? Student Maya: 53.2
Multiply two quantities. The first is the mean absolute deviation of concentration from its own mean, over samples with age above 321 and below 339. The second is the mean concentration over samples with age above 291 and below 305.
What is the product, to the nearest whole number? 228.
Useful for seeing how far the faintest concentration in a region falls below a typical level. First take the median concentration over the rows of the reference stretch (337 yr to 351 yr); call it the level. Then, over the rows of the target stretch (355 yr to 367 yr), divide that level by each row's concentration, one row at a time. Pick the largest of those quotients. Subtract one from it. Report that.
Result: -0.464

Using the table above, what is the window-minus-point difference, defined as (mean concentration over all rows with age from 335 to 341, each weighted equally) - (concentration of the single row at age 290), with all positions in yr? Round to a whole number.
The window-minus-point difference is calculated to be -20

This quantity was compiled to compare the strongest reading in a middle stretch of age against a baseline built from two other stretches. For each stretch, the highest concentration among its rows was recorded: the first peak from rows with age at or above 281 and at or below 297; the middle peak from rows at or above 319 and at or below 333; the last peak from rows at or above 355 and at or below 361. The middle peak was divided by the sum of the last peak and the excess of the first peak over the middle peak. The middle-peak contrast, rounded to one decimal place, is 0.8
